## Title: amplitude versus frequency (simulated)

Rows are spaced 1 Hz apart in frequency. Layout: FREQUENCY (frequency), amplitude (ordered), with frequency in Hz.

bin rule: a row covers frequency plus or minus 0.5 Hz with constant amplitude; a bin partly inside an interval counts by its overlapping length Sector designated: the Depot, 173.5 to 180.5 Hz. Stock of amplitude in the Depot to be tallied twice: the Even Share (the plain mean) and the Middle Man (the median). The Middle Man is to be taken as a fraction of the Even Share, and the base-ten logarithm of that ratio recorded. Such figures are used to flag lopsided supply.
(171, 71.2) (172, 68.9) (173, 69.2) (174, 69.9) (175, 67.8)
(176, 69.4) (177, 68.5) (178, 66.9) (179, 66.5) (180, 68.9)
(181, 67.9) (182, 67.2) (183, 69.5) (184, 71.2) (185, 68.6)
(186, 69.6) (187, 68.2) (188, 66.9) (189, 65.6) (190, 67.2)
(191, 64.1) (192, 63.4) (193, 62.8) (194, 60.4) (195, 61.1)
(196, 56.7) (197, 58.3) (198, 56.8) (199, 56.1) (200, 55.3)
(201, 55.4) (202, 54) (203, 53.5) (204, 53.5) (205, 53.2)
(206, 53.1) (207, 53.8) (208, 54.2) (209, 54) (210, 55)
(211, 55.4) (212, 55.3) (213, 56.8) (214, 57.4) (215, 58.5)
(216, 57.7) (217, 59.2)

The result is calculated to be 0.0015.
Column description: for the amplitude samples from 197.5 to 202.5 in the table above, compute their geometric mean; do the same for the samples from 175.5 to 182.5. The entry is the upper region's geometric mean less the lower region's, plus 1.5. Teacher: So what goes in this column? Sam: -11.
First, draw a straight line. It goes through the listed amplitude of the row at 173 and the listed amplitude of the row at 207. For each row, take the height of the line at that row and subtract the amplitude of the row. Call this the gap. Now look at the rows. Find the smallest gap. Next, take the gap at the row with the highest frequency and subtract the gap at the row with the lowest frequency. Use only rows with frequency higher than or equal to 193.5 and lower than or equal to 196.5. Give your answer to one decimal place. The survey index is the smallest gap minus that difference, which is -4.7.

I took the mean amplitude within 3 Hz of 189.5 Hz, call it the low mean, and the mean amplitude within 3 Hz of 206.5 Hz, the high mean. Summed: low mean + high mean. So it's 120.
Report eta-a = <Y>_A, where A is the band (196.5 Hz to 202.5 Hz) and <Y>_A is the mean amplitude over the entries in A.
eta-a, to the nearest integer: 56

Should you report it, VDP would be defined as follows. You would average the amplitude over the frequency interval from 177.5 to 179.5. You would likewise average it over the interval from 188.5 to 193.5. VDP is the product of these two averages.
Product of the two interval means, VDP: 4310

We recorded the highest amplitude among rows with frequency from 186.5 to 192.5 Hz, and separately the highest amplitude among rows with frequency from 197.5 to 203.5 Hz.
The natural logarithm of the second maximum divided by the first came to -0.18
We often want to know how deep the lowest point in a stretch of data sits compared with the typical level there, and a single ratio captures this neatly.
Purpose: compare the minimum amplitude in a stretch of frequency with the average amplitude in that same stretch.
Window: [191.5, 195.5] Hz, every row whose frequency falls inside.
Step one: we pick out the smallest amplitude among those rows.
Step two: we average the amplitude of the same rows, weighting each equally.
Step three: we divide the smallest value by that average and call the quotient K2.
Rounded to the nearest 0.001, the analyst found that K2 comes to 0.975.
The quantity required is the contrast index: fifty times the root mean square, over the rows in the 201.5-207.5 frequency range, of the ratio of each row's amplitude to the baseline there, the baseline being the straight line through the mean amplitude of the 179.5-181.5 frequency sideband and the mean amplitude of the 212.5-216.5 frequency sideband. 44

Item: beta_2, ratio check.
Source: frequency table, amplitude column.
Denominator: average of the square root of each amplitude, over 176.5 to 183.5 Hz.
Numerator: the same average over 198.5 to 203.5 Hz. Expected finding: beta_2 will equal 0.90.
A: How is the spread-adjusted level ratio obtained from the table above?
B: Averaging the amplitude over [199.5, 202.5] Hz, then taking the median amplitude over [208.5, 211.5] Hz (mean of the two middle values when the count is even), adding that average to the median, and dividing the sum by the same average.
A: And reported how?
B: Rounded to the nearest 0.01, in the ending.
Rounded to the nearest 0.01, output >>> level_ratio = 2.00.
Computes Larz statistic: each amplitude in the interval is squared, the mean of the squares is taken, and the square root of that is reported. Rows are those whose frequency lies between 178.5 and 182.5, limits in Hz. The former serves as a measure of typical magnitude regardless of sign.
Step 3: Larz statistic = 68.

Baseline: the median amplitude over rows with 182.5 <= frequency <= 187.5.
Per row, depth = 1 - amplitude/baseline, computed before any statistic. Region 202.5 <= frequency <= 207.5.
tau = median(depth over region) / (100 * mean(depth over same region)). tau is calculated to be 0.0100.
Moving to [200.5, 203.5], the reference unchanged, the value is 0.0102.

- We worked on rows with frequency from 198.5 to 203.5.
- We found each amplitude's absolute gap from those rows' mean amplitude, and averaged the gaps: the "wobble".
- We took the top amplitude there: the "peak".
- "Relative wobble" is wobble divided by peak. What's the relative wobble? 0.016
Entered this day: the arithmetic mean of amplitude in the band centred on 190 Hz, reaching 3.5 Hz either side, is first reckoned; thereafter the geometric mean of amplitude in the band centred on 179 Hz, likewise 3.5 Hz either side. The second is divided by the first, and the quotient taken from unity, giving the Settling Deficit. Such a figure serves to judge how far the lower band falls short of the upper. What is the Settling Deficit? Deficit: -0.04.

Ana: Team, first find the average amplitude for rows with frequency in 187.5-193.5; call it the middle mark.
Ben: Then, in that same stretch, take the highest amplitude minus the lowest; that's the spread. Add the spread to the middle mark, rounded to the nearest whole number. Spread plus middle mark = 69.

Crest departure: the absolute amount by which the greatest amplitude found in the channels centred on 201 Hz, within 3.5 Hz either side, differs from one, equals 55.8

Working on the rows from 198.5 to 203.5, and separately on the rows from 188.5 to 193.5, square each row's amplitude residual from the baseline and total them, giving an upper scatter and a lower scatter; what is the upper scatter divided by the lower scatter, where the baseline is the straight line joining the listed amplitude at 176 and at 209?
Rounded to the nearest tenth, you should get 1.4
